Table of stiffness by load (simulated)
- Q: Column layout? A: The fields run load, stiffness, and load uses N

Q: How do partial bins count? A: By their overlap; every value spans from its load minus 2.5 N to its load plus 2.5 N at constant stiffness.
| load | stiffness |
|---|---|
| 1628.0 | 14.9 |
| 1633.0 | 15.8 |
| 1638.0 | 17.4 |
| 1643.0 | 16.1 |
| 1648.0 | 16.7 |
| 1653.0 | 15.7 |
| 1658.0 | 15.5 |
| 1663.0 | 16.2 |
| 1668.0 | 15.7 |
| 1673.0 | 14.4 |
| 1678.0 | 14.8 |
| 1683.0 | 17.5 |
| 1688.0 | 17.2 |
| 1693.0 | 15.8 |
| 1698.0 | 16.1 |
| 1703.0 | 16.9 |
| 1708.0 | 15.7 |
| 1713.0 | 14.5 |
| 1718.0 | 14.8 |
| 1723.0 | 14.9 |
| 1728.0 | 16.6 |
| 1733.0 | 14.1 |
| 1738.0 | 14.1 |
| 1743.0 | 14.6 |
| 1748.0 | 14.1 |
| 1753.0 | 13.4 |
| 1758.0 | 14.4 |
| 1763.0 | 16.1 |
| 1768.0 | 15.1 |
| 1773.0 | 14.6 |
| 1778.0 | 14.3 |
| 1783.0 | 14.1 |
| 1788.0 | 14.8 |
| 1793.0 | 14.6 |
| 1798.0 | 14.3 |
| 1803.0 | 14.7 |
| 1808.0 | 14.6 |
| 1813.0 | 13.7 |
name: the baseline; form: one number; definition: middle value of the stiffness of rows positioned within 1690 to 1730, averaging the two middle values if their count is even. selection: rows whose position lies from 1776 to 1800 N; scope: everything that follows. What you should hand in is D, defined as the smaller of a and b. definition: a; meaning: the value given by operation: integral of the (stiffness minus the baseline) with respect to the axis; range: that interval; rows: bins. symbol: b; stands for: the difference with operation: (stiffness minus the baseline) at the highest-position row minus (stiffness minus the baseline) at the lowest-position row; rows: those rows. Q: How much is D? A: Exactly -32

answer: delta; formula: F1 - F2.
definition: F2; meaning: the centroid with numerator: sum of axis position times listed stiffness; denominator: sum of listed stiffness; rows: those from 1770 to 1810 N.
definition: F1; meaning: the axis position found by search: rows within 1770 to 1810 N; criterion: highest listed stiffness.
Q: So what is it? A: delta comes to -2.6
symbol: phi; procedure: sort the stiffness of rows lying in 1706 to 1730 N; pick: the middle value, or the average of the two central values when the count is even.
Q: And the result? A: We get 14.9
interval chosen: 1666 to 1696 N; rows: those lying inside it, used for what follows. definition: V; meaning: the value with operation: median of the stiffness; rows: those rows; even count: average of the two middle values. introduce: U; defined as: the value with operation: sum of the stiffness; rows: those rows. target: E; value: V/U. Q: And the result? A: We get 0.165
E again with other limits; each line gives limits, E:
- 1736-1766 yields 0.164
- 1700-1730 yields 0.164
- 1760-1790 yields 0.165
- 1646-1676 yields 0.167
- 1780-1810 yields 0.168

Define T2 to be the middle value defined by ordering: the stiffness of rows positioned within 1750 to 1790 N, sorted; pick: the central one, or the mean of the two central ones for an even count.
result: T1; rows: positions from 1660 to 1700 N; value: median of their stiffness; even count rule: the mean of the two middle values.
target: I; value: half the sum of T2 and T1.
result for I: 15.2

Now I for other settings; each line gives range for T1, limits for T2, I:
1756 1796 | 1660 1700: 15.3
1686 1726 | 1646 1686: 15.7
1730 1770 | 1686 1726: 15.0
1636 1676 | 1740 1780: 15.2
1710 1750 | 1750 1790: 14.5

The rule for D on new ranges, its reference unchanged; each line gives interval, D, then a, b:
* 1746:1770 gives -27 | -27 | 1.0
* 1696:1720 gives -3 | -3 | -1.3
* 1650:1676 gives -6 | -6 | -1.3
